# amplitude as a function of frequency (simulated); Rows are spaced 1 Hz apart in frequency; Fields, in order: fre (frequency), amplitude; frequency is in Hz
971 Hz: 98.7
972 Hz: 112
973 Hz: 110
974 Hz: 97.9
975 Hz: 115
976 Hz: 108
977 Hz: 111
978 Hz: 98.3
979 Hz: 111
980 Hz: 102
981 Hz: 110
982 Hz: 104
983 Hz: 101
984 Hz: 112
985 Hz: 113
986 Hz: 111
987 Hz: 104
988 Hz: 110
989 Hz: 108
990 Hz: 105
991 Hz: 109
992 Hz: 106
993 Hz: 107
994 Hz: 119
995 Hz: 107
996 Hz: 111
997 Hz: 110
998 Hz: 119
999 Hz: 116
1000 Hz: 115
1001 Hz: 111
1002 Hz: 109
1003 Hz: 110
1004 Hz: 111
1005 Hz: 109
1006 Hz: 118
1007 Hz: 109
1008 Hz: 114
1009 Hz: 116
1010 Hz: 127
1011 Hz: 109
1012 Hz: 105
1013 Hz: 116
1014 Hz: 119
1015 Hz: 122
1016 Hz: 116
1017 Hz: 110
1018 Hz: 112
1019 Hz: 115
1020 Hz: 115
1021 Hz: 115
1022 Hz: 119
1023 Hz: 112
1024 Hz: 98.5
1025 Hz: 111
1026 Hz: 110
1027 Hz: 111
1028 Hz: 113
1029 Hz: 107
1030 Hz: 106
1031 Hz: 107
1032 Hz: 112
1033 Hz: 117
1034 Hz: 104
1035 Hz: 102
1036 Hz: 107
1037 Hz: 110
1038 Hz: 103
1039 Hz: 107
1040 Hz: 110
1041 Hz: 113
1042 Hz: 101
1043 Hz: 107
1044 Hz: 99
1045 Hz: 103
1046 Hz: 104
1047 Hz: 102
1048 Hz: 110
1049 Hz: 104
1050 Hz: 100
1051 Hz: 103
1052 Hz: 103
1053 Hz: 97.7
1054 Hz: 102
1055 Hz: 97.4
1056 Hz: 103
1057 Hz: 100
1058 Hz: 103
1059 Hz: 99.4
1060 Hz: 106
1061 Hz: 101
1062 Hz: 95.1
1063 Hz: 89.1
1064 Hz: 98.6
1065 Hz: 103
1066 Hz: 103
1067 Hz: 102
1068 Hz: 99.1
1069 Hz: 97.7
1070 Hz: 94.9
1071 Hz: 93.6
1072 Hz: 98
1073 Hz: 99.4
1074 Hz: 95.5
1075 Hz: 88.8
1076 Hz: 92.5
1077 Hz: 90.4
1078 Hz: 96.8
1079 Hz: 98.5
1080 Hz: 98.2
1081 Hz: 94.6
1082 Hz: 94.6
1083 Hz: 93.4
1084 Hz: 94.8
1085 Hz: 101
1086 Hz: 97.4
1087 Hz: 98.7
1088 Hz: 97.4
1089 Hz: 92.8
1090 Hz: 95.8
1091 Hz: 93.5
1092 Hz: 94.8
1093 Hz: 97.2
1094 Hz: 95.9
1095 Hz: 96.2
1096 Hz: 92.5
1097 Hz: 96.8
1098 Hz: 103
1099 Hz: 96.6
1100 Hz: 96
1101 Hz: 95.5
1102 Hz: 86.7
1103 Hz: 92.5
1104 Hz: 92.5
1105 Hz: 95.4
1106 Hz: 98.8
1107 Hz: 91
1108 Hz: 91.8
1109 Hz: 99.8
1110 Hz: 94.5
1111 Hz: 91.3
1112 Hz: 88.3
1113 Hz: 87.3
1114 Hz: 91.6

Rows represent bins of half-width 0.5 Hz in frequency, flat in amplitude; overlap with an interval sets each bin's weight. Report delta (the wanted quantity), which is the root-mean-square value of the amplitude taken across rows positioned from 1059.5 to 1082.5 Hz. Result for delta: 97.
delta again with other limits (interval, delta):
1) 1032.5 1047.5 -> 106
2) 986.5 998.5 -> 110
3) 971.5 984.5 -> 107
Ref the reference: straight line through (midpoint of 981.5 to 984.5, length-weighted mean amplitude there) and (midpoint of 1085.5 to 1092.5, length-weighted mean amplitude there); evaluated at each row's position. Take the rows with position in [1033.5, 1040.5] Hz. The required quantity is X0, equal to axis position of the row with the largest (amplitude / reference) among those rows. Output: 1040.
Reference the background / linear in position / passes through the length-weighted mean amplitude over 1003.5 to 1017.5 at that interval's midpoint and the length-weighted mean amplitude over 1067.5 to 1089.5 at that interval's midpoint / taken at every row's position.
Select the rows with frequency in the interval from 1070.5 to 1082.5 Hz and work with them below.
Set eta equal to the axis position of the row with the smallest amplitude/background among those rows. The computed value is 1075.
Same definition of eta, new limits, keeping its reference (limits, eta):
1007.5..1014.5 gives 1012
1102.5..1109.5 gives 1107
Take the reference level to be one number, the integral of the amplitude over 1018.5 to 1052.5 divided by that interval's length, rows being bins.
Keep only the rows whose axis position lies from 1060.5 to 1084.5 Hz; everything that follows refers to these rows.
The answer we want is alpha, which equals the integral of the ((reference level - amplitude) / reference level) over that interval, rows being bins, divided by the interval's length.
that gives 0.10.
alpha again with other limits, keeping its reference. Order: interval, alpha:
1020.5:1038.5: -0.01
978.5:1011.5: -0.03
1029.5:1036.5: 0.00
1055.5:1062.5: 0.06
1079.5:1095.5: 0.11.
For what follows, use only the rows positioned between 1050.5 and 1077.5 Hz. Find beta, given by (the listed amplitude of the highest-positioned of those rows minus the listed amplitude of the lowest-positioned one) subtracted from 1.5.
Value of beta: 14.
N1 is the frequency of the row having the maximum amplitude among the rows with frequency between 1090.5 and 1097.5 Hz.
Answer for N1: 1093 Hz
